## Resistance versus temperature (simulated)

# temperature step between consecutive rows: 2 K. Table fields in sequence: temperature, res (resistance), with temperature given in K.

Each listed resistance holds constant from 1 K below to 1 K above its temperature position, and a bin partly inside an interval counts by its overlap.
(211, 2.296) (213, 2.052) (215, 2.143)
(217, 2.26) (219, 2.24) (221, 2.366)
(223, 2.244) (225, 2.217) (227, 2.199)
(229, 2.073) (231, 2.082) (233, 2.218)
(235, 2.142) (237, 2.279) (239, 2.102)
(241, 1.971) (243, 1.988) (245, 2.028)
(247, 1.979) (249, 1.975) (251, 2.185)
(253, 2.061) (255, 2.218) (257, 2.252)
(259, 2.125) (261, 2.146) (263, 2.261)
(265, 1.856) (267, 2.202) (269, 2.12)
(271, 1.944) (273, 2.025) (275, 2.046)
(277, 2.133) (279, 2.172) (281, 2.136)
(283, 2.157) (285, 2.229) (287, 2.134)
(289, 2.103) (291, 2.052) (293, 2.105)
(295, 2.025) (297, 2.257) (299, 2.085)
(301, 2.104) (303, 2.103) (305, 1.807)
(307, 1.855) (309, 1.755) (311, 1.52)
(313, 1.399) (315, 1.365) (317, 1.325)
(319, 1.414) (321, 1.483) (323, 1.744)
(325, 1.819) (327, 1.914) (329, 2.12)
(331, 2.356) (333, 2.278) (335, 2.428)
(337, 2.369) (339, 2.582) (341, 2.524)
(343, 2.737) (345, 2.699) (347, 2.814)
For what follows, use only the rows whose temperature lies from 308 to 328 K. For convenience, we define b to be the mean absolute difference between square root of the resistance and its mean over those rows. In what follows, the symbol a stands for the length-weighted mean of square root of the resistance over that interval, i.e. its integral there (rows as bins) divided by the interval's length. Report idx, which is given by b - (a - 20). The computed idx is 18.8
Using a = 1.25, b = 0.074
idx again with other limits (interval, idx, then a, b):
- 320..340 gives 18.7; 1.45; 0.104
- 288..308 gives 18.6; 1.43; 0.033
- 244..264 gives 18.6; 1.46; 0.031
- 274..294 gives 18.6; 1.46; 0.014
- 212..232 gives 18.5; 1.48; 0.027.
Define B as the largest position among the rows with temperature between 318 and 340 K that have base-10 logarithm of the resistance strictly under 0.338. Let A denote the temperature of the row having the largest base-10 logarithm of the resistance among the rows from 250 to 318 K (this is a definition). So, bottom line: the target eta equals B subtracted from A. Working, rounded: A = 263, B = 329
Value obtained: -66 K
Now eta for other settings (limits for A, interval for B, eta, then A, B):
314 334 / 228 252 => 82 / 331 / 249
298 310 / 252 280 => 22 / 301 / 279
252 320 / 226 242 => 22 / 263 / 241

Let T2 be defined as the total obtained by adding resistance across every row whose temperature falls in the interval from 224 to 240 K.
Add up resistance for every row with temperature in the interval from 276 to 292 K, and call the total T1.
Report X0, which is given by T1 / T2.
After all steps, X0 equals 0.99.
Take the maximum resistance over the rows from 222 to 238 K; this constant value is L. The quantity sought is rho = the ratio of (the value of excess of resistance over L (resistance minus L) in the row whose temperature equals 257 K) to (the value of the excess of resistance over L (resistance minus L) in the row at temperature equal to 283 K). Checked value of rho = 0.2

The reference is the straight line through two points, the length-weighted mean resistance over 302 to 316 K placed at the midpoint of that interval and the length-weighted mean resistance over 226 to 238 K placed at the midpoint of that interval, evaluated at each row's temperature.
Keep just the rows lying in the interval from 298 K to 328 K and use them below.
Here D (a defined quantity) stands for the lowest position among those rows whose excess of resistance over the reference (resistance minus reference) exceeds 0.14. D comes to 299 K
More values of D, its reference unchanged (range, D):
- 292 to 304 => 293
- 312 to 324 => 323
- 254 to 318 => 255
